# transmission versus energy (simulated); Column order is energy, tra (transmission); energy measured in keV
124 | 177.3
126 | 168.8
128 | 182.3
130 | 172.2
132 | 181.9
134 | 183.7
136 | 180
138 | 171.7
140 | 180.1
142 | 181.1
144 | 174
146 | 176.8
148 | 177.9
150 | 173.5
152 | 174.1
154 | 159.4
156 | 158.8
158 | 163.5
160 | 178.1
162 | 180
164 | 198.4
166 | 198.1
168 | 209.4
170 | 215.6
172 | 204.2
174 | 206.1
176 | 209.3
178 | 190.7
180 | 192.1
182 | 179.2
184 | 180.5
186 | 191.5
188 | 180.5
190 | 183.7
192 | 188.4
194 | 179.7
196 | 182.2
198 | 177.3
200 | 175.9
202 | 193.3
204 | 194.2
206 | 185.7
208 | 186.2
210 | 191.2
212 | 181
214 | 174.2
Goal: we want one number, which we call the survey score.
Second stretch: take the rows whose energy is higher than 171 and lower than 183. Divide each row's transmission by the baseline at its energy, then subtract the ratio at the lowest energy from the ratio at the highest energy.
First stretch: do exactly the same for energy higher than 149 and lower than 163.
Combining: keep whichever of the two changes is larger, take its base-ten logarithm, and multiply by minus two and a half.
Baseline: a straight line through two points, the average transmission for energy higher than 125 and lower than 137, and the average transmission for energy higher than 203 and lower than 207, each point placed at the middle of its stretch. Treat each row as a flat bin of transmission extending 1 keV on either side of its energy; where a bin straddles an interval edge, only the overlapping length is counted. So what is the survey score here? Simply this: 4.0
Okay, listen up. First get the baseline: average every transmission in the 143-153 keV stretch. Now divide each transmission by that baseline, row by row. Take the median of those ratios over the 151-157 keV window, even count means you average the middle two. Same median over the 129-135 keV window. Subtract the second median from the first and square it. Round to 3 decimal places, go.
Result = 0.016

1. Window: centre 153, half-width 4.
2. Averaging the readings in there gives 166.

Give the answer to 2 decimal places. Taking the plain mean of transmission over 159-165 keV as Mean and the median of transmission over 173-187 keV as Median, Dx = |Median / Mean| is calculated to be 1.03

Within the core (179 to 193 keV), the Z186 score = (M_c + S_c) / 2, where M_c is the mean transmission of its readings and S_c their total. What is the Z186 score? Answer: 741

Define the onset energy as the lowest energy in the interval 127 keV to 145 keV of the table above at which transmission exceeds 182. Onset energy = 128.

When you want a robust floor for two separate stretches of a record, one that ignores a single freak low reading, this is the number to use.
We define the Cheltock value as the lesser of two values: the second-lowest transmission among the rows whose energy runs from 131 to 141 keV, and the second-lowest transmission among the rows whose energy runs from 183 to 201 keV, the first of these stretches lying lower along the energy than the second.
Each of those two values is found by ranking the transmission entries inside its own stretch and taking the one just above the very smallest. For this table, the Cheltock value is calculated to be 177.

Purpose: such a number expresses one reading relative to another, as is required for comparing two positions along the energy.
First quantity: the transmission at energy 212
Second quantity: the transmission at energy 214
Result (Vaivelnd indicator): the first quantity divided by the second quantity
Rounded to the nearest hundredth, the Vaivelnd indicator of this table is 1.04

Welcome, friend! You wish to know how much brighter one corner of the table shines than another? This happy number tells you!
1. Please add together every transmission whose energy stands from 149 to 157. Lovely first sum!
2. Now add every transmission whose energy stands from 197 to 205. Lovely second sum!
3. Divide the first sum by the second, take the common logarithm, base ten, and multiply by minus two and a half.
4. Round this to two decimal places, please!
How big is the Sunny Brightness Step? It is 0.12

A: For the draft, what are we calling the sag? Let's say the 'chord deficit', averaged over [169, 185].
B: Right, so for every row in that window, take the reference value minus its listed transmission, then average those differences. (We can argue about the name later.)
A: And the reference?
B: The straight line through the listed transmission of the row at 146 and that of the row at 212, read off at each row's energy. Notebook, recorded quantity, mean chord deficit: -18.4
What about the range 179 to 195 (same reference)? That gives -5.0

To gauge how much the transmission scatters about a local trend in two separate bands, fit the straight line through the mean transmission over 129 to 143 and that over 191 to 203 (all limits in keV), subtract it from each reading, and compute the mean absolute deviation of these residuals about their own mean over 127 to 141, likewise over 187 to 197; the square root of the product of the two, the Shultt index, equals 3.2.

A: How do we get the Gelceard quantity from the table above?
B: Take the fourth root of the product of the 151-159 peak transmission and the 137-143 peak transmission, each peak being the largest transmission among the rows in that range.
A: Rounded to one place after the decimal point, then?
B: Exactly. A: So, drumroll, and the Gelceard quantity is 13.3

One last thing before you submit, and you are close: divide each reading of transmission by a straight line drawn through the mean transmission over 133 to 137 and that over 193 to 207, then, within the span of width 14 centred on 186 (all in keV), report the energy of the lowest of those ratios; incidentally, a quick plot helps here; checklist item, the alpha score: 182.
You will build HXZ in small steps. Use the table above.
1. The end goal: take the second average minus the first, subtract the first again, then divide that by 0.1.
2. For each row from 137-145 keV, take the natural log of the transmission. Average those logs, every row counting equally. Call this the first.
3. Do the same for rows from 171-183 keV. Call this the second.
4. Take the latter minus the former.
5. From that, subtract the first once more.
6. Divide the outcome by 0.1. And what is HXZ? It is -50.7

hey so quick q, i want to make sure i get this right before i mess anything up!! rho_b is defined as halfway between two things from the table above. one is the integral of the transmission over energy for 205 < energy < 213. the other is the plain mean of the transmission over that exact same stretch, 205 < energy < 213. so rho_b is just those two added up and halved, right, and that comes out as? 837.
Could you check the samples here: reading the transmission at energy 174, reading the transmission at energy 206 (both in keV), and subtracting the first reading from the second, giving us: -20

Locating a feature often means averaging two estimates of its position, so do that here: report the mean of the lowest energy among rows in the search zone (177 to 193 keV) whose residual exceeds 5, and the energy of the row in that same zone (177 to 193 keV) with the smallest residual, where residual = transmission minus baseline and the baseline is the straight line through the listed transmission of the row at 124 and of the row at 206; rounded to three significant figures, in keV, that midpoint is 180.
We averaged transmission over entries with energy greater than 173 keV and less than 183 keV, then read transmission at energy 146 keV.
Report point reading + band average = 372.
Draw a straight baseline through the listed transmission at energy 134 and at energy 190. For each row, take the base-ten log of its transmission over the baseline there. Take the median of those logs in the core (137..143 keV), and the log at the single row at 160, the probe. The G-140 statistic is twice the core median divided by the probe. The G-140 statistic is 1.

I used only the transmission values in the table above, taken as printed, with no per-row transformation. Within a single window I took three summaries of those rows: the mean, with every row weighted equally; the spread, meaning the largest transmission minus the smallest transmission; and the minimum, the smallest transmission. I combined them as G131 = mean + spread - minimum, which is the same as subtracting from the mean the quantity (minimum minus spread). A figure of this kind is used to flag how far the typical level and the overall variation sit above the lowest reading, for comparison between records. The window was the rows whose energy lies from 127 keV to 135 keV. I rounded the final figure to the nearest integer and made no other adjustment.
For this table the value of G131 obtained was 19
